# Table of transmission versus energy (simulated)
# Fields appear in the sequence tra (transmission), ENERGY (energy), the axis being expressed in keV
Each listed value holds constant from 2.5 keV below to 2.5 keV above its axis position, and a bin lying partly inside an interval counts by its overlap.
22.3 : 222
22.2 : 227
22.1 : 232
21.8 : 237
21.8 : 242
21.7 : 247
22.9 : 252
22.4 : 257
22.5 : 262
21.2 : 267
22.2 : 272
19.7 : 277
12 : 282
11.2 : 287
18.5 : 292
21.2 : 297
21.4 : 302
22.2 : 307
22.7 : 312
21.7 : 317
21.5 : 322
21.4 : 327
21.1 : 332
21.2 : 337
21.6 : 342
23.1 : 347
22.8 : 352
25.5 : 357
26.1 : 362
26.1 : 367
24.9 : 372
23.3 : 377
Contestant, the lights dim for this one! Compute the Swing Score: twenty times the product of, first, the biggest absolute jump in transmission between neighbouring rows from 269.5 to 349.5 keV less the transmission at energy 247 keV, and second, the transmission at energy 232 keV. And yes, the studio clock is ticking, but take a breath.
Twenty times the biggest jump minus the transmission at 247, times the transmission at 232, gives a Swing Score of -6188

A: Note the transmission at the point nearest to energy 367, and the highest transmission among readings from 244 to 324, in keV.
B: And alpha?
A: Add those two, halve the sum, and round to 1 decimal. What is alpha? 24.5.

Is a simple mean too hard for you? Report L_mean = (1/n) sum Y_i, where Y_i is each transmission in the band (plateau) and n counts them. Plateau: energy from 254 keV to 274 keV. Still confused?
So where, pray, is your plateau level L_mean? 22.1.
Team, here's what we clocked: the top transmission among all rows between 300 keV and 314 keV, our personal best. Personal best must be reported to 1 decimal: 22.7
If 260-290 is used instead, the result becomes 22.5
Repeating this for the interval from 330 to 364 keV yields 26.1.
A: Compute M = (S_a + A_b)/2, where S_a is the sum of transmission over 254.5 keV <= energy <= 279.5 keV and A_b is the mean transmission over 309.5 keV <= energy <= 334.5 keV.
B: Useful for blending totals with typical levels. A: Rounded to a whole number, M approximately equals 65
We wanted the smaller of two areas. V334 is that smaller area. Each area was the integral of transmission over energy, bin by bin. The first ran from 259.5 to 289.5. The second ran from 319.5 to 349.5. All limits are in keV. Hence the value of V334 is 544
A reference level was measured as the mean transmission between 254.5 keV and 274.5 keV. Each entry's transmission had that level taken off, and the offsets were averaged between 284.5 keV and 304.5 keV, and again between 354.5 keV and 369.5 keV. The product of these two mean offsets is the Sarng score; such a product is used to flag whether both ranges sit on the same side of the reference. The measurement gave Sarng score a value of -15.3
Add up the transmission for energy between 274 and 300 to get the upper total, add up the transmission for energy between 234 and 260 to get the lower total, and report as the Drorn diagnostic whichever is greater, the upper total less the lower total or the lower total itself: 111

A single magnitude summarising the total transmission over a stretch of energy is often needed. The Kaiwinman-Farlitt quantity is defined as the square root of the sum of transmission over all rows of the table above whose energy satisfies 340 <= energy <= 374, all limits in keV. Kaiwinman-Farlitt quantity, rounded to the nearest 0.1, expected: 13.0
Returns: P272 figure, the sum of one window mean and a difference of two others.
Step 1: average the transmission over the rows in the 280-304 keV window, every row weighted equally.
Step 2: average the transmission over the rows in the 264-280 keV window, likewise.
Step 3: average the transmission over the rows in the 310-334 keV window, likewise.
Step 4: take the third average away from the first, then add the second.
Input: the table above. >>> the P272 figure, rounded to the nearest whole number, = 16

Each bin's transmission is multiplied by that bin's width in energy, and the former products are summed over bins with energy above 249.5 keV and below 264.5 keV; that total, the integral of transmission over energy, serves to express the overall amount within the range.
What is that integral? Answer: 339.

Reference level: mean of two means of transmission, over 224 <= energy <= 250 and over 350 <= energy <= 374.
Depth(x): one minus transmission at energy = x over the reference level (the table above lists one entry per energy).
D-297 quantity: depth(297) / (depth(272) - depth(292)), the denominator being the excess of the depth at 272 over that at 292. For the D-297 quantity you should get -0.6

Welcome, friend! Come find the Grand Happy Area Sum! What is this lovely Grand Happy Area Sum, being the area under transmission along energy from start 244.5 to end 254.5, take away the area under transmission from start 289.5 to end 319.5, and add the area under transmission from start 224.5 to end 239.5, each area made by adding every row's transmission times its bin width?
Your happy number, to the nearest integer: -85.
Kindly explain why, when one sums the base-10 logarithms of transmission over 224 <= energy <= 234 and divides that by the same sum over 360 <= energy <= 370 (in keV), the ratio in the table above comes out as 0.95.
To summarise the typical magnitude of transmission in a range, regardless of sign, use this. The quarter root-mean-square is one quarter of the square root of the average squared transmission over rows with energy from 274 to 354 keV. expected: 5.12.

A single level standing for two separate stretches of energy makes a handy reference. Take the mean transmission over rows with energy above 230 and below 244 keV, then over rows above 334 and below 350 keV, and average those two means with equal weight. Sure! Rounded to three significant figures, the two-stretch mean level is 21.9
